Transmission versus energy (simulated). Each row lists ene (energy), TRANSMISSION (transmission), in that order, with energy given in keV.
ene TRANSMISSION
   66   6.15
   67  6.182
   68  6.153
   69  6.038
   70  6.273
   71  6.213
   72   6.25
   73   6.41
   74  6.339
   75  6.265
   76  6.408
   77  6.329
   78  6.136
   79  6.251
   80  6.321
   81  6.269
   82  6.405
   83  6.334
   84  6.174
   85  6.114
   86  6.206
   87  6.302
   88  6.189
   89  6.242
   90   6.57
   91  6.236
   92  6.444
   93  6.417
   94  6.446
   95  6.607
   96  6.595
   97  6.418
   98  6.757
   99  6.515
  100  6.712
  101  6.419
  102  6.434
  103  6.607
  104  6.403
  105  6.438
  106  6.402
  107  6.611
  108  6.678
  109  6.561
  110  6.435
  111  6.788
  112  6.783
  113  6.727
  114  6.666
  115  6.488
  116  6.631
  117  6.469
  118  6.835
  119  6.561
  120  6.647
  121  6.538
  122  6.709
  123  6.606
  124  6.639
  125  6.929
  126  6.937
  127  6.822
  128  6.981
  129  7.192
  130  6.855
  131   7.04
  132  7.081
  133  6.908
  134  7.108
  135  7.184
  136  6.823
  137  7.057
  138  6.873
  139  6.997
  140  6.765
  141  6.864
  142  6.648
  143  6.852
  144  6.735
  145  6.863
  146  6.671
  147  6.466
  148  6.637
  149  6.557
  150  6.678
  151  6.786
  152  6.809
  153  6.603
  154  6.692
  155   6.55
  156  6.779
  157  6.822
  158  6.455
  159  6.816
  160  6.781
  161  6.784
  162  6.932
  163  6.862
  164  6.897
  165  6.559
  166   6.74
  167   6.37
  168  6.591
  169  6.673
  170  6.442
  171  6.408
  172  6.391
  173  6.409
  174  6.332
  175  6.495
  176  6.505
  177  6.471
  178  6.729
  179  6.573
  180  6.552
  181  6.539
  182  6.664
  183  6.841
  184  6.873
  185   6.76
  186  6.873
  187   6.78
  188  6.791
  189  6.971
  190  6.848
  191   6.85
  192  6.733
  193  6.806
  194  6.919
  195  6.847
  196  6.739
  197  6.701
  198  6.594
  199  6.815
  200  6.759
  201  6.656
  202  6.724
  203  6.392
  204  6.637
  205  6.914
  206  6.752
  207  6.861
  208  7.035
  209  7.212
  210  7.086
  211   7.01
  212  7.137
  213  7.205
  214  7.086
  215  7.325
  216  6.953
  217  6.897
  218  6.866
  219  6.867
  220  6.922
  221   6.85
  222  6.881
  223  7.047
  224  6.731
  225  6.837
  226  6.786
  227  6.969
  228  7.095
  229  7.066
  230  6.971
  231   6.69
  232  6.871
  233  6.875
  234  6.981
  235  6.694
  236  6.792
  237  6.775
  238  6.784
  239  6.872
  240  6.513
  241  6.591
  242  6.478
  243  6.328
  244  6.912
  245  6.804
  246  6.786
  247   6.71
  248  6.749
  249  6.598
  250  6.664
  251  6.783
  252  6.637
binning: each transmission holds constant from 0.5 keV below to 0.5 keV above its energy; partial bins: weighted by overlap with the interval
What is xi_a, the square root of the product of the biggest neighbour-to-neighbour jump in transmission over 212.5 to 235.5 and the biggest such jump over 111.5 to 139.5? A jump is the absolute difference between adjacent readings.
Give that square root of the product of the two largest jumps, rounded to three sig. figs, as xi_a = 0.369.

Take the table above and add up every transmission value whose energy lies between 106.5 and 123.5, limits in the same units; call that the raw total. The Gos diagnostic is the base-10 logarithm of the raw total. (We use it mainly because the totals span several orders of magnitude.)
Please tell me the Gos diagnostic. 2.05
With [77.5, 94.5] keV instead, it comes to 2.03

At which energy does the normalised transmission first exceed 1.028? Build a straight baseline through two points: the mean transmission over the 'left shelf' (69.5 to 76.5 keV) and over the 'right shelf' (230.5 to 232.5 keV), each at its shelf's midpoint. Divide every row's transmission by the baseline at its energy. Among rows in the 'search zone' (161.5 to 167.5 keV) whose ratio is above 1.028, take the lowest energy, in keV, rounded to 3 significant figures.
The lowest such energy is 162 keV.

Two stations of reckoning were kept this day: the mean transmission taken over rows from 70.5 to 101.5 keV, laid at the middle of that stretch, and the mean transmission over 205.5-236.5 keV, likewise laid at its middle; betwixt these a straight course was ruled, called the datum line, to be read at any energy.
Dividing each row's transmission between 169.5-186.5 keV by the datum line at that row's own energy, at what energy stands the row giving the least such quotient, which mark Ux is 174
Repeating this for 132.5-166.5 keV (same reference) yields 158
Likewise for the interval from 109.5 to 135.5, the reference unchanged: 110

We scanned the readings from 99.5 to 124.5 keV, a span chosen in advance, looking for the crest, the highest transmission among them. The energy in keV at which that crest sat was 118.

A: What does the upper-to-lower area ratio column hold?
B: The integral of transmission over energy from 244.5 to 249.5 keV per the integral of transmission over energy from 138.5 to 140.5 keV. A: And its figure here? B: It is 2.44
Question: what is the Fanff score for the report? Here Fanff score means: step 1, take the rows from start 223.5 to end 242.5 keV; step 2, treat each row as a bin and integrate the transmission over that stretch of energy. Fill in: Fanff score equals 129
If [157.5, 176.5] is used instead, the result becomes 125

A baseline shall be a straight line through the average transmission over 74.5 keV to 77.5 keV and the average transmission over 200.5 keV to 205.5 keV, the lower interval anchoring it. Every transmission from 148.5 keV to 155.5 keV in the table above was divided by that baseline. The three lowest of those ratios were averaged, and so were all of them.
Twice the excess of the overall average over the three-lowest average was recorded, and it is 0.030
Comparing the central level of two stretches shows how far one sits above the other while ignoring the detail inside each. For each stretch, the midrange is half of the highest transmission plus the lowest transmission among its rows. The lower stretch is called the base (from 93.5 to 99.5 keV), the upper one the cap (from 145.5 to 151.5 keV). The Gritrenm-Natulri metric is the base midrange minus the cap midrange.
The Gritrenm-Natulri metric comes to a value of 0.0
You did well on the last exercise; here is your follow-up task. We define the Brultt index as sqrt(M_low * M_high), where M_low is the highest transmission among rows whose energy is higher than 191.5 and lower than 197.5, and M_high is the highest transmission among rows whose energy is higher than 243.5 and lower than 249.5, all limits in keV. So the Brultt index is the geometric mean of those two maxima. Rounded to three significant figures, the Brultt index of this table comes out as 6.92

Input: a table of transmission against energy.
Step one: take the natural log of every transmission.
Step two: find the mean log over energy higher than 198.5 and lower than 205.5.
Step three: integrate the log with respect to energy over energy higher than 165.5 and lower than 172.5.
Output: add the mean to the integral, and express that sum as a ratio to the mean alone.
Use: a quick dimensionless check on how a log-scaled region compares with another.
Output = 7.90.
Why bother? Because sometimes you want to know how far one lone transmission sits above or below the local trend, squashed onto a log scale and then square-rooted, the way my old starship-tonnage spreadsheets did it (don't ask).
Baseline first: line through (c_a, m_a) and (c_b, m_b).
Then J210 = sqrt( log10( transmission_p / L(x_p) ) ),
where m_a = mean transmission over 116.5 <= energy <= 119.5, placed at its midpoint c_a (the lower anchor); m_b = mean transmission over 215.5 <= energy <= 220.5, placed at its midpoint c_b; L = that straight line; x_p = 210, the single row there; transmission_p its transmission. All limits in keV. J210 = 0.114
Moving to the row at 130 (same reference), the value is 0.113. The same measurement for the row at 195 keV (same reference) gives 0.026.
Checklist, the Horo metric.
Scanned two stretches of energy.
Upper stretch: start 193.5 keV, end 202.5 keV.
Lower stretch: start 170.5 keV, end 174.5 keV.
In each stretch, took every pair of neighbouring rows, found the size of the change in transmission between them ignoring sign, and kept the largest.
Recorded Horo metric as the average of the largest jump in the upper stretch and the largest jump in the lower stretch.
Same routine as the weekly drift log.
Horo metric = 0.15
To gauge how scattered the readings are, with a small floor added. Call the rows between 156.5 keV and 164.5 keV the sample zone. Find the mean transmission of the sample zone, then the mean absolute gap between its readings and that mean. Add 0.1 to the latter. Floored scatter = 0.190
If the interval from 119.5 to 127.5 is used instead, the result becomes 0.226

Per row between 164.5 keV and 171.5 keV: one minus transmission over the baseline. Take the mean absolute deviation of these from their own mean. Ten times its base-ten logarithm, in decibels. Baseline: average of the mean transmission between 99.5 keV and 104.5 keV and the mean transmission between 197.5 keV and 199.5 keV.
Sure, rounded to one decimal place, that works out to -17.6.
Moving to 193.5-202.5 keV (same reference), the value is -19.4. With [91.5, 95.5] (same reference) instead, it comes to -20.1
